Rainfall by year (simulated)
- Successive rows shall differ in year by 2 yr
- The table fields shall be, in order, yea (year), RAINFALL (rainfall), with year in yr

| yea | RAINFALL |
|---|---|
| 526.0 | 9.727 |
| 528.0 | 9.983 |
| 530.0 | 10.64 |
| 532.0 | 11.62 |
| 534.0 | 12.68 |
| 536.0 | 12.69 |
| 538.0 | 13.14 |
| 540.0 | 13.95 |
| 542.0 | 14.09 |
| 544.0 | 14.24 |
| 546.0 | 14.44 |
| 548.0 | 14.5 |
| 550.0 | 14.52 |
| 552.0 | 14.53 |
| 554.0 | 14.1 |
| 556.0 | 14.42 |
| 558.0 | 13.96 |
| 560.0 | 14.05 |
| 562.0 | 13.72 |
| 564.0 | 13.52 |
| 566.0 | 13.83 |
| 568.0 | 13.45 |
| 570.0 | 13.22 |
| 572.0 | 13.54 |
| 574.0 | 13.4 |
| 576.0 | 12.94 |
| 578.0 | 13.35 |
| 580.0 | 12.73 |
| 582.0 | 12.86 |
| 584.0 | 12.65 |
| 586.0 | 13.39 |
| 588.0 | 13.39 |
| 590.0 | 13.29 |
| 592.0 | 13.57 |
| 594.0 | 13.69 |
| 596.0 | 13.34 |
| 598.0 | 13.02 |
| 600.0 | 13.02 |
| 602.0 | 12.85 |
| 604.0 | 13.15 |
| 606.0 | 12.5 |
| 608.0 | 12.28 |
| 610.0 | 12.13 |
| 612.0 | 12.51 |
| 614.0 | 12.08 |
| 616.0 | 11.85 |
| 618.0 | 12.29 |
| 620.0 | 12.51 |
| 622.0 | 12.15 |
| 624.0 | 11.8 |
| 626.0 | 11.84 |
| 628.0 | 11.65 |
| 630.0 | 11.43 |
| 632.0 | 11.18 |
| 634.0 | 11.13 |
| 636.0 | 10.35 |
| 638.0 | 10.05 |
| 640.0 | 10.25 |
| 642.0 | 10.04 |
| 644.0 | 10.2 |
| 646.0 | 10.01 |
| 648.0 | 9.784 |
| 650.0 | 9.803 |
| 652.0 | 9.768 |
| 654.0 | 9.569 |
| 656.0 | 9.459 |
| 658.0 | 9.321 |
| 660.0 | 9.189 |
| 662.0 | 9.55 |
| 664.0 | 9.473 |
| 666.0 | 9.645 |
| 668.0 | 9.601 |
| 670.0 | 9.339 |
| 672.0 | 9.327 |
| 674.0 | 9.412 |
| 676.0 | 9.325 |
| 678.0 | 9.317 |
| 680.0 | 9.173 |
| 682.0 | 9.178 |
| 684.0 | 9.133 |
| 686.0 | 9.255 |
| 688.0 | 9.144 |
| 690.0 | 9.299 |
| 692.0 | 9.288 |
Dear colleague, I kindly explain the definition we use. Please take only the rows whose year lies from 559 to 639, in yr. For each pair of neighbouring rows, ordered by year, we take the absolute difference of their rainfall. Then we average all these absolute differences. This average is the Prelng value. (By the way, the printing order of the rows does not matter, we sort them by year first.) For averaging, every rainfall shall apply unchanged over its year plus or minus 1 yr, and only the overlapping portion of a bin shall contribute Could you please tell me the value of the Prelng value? 0.292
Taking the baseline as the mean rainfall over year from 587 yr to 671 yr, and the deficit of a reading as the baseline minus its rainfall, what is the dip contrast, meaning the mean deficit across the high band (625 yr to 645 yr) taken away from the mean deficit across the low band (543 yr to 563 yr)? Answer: -3.4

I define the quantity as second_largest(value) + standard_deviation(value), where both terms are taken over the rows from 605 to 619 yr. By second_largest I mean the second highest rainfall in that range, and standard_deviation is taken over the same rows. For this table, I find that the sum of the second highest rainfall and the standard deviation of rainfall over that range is 12.7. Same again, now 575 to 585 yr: 13.2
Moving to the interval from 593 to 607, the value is 13.7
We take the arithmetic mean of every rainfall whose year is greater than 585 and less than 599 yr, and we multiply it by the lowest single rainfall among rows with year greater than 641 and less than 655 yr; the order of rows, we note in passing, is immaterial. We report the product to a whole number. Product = 128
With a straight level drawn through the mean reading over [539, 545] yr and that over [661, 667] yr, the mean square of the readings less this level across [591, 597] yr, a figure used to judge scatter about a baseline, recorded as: 1.90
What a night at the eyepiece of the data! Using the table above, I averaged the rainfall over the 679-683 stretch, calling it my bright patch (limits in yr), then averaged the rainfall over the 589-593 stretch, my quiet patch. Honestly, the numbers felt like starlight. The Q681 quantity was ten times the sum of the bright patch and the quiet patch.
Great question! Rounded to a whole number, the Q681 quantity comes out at 226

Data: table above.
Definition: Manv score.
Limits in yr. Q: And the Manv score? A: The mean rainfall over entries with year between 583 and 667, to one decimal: 11.5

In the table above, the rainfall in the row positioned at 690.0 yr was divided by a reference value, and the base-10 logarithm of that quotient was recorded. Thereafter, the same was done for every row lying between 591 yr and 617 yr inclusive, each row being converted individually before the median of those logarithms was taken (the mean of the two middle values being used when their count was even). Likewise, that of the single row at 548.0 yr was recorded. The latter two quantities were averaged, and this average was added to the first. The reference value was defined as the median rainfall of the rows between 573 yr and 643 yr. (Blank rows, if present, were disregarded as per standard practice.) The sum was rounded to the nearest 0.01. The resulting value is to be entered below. -0.09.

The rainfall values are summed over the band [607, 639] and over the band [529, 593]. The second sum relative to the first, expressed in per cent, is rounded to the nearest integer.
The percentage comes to 230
